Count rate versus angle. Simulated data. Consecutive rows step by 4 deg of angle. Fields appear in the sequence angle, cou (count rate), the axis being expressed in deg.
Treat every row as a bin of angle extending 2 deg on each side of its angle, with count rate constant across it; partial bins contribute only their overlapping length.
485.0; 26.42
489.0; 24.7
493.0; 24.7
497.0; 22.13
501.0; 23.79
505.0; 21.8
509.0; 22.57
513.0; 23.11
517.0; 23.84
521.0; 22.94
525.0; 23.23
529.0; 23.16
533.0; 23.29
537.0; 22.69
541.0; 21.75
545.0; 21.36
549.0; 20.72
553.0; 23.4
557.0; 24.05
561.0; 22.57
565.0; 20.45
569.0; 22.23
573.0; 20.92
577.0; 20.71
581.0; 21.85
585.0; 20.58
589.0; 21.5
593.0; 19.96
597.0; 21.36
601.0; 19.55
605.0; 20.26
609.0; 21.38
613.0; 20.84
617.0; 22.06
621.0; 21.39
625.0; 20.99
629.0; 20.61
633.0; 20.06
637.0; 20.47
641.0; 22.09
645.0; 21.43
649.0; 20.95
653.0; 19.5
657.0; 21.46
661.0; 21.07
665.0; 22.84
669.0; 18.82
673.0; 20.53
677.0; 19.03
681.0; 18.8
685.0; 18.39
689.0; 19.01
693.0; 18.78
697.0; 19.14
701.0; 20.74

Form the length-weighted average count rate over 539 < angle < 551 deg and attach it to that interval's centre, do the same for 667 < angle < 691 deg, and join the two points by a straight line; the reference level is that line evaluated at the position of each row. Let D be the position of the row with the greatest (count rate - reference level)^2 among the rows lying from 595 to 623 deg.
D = 617.0 deg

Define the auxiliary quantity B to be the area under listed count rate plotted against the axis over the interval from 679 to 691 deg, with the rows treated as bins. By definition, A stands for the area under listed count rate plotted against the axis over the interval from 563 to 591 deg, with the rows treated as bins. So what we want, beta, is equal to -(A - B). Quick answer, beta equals -368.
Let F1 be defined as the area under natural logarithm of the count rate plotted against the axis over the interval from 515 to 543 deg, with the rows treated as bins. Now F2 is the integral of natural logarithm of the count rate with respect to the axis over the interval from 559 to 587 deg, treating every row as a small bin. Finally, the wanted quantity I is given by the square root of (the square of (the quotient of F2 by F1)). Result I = 0.98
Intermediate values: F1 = 87.8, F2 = 85.7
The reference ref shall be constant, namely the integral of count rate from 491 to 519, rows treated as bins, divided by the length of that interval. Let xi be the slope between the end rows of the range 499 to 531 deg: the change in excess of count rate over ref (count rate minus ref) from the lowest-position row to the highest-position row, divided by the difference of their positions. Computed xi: -0.02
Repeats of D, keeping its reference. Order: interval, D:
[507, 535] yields 517.0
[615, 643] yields 641.0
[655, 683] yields 665.0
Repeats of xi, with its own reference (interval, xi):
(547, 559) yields 0.42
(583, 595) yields -0.08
